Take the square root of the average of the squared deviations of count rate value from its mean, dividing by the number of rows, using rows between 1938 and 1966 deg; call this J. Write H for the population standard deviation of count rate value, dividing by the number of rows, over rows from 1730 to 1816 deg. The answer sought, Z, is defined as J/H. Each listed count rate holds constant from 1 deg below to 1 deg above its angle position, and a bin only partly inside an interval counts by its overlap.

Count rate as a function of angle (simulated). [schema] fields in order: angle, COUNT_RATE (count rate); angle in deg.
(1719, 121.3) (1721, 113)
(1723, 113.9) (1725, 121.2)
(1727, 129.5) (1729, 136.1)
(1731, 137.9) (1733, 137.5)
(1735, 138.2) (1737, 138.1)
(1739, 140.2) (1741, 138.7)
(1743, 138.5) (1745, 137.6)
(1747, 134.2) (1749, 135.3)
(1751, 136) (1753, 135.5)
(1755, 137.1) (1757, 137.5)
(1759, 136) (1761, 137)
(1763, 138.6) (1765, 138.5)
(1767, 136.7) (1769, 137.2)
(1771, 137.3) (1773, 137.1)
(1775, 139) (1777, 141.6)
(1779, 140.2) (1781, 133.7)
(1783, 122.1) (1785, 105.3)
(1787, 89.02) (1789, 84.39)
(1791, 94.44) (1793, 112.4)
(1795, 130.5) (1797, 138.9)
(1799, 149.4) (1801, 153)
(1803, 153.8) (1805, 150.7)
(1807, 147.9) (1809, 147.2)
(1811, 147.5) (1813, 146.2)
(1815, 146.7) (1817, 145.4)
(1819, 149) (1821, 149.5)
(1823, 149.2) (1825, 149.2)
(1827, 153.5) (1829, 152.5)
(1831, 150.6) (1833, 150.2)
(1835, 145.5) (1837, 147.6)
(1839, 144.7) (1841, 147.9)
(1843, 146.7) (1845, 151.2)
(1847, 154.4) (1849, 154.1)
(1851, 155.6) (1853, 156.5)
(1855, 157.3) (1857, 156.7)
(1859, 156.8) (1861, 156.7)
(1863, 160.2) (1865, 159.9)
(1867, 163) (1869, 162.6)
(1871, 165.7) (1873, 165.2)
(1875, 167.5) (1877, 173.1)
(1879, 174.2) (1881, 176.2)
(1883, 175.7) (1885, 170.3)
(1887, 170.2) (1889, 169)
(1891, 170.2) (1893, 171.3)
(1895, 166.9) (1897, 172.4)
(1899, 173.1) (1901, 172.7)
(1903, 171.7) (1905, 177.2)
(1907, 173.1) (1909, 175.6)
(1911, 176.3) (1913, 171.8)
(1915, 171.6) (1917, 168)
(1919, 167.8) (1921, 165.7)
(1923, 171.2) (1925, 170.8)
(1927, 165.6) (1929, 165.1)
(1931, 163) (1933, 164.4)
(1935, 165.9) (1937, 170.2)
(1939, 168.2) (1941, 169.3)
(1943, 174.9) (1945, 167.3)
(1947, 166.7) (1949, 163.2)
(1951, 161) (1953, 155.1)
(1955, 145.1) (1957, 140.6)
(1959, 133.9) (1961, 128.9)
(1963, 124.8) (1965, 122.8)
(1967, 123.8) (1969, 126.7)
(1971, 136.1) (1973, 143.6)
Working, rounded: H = 15.3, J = 17.7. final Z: 1.2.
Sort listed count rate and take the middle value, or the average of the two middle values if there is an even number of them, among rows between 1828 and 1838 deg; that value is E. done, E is 150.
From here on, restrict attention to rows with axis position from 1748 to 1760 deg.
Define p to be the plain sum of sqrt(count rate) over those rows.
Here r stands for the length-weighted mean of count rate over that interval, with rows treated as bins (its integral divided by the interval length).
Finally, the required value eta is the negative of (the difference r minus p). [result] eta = -66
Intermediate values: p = 70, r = 136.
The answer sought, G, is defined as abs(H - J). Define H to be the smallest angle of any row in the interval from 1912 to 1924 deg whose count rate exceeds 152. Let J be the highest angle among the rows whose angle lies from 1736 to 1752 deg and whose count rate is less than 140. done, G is 162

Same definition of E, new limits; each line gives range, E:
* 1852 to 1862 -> 157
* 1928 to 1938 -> 165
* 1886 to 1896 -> 170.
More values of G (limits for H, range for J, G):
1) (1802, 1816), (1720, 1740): 66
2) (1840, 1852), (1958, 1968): 120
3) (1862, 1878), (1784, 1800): 66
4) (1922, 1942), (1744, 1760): 164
